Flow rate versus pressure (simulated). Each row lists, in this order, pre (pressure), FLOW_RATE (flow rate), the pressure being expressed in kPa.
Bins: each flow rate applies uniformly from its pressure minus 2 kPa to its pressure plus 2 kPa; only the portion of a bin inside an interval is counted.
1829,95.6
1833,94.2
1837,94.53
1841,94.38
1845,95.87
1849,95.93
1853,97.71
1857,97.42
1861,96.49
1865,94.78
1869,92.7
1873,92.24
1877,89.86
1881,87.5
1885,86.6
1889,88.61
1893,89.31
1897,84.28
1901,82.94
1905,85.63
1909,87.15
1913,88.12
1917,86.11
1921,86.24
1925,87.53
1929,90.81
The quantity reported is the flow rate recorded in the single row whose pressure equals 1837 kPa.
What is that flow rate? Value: 94.53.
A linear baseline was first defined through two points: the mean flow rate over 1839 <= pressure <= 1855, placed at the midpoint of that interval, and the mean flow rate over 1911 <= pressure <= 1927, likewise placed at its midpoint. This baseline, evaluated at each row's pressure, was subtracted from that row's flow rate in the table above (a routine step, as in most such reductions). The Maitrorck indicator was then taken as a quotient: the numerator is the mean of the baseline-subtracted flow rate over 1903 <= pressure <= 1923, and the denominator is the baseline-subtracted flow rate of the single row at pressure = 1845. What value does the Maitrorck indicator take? 3.1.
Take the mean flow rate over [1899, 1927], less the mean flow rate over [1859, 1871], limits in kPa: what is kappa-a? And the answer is -8.4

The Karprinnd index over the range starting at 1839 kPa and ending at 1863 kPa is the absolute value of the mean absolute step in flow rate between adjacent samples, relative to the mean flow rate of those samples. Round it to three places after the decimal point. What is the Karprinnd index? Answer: 0.009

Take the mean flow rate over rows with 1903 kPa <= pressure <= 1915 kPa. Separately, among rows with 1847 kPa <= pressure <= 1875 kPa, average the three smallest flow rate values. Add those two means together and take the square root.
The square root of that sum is 13.4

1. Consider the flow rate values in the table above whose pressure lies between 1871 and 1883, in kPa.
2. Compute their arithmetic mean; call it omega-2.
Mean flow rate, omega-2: 90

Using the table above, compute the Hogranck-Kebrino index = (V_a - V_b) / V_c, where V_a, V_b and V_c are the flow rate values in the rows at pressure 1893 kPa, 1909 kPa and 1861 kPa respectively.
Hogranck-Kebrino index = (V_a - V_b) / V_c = 0.022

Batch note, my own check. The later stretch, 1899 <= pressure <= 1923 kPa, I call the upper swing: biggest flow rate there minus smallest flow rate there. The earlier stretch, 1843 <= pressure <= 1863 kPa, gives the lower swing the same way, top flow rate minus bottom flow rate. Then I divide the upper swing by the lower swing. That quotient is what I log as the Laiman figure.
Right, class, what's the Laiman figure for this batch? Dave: 2.8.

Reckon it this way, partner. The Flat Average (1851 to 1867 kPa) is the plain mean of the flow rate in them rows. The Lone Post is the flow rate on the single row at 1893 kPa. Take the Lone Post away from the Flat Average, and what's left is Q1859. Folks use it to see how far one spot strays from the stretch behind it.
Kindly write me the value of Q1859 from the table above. 7.3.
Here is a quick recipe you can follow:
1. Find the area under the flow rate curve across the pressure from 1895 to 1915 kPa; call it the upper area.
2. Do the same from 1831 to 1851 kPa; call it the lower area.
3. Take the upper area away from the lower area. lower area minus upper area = 187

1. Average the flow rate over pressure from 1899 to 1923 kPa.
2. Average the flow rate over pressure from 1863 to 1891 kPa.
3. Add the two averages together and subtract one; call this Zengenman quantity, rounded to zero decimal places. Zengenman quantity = 175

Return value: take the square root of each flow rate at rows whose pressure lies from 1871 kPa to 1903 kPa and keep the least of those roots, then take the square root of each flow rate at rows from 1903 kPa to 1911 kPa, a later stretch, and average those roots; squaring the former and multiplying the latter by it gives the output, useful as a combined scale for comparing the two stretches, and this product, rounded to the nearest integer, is 771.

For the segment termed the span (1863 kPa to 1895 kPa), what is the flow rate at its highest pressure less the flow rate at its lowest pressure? -5.5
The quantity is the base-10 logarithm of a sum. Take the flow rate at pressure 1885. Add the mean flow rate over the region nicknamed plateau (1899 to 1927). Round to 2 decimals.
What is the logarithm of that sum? 2.24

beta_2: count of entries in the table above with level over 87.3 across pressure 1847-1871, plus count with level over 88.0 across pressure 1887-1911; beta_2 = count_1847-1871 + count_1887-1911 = 8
